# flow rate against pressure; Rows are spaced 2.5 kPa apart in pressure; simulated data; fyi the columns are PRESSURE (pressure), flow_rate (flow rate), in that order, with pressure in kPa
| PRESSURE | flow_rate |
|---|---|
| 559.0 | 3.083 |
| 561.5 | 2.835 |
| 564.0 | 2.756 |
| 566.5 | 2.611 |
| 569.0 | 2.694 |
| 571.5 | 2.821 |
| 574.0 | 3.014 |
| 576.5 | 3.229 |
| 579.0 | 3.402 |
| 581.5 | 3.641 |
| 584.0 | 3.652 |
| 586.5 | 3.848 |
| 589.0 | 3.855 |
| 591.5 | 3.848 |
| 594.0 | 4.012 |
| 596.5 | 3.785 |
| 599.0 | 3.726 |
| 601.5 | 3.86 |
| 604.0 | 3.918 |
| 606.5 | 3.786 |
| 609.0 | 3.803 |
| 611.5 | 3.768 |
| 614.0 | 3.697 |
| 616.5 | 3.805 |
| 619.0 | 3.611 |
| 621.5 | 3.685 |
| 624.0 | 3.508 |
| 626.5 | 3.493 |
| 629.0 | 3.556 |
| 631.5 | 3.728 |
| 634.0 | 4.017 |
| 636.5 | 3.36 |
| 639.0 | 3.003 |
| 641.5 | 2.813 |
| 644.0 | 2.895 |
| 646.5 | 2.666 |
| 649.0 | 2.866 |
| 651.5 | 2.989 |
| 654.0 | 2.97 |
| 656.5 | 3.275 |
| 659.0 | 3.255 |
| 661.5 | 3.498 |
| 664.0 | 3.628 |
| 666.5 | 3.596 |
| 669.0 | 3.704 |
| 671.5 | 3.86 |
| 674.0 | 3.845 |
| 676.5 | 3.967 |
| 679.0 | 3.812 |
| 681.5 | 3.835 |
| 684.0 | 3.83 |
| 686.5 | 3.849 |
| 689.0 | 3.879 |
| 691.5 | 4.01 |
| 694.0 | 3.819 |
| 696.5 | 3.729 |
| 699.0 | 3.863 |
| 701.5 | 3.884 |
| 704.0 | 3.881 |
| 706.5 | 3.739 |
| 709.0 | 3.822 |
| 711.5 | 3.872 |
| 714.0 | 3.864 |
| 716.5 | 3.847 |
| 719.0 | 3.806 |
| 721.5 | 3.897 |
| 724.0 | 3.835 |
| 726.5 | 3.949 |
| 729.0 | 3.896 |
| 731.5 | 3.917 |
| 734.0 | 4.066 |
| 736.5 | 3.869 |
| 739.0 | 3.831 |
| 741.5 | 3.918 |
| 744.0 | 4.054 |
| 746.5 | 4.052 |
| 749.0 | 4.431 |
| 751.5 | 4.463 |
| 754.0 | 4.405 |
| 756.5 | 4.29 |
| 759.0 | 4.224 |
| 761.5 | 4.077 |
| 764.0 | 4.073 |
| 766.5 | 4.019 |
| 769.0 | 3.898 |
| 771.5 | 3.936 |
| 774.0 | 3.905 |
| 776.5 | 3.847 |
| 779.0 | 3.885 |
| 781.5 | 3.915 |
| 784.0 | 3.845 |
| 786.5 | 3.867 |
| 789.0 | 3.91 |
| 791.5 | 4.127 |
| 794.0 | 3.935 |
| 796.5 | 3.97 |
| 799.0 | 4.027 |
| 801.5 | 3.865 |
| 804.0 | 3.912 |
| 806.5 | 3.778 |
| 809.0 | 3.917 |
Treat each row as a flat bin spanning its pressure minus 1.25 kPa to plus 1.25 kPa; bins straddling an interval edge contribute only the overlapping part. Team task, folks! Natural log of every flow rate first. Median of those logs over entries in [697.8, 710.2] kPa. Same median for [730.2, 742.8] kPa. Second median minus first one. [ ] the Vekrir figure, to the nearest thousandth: 0.014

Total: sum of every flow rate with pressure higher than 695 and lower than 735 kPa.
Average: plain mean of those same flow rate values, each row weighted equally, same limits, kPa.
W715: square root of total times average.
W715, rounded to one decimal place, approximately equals 15.5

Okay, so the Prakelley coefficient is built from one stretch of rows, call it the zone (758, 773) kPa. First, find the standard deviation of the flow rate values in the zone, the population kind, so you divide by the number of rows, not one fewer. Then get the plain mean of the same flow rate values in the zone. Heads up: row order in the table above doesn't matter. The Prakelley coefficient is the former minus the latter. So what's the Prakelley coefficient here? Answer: -3.93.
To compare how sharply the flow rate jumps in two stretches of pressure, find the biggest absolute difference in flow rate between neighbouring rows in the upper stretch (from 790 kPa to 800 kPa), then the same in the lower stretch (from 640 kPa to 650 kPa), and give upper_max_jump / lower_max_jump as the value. 0.8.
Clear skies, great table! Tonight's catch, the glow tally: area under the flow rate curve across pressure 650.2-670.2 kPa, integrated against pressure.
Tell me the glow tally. 67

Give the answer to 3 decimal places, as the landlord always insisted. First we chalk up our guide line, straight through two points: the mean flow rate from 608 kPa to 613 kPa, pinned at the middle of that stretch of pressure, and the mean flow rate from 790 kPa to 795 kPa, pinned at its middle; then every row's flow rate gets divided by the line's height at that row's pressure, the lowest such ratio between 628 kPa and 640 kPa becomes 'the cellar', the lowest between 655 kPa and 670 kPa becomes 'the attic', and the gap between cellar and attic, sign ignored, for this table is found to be 0.060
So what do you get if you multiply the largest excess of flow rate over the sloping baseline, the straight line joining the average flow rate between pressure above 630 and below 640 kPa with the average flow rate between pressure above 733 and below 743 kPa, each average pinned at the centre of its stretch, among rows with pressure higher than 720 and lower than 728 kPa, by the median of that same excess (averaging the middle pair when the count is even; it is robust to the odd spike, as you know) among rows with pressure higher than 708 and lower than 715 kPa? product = 0.002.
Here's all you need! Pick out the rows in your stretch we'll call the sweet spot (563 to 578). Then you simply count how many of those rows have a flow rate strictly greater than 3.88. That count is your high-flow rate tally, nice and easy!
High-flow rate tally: 0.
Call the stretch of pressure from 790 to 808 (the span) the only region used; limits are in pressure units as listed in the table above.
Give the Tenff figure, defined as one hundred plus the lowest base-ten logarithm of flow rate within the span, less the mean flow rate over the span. 96.6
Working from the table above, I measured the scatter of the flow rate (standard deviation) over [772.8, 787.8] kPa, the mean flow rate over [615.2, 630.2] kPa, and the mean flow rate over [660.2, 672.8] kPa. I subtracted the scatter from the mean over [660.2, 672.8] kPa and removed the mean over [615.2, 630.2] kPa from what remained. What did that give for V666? 0.02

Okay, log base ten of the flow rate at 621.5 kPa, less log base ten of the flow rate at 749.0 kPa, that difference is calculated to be -0.080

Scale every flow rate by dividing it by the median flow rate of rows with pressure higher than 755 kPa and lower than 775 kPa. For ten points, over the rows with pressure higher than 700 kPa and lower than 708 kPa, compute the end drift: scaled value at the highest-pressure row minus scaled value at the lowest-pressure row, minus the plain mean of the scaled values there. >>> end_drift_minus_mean -0.98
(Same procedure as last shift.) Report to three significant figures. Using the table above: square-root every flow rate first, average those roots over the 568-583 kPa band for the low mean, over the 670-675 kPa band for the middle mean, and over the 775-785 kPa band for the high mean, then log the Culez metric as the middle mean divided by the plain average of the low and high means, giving 1.05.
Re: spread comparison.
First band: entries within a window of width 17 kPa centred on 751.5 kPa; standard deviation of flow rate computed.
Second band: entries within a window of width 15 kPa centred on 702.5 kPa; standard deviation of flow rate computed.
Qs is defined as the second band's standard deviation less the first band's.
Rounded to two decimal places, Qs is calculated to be -0.10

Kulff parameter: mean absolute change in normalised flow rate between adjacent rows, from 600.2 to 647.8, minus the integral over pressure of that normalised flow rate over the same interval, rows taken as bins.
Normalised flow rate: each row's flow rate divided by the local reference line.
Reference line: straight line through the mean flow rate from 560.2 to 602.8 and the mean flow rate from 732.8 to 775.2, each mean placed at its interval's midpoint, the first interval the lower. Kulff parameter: -47.1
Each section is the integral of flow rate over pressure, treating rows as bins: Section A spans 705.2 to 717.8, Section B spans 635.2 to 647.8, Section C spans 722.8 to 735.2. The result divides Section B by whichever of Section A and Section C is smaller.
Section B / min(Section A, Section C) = 0.77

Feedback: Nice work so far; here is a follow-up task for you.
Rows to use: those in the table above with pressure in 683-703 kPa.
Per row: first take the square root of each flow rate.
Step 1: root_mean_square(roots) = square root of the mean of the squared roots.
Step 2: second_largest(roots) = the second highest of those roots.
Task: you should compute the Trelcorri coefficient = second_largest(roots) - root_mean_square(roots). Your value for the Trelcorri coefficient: 0.007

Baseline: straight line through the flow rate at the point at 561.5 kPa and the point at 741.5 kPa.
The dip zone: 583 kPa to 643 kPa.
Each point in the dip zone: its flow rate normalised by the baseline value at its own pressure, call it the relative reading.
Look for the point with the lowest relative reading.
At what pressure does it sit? 641.5 kPa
